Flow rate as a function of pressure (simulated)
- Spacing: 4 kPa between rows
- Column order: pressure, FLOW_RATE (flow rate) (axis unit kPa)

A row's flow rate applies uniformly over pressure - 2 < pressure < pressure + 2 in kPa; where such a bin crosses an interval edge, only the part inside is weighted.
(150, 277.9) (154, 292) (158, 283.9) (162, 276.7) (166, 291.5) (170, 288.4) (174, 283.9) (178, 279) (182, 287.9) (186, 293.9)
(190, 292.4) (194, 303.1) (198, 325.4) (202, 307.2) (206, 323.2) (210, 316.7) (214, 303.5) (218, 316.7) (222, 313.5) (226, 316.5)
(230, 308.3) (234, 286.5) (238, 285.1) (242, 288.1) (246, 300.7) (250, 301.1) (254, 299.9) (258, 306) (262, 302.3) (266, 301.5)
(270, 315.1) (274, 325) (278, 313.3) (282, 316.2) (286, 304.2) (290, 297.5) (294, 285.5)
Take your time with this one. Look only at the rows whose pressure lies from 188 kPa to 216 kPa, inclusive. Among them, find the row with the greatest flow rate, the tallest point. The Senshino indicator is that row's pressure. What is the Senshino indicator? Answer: 198 kPa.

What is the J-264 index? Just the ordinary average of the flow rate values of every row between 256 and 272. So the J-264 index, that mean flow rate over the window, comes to 306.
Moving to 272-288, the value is 315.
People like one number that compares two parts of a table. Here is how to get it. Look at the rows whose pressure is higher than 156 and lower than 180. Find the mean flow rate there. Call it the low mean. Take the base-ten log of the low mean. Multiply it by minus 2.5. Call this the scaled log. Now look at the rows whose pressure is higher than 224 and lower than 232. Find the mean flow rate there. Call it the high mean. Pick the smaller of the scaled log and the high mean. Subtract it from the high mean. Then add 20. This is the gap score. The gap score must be 339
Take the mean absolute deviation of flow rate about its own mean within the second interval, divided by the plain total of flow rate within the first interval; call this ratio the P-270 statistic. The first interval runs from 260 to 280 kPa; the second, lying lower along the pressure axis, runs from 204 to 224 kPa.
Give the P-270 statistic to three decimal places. 0.003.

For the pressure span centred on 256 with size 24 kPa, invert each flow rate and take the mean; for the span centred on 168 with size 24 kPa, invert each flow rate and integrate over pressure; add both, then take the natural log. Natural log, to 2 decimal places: -2.43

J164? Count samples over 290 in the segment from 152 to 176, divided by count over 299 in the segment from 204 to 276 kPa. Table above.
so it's 0.13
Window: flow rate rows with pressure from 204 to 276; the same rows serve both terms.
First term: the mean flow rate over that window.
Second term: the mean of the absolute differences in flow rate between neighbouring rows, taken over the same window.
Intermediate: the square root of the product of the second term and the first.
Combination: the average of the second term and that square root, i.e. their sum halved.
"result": 27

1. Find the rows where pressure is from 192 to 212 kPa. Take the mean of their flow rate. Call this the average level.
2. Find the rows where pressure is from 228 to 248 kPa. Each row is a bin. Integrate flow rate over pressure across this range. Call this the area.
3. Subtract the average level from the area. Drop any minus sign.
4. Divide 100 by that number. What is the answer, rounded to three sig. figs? 0.0180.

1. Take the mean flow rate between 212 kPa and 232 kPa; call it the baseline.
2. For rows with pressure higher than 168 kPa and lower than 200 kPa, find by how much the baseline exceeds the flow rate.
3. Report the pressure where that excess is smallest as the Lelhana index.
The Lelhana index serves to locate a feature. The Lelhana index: 198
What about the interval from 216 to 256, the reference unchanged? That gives 218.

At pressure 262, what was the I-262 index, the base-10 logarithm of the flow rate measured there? 2.48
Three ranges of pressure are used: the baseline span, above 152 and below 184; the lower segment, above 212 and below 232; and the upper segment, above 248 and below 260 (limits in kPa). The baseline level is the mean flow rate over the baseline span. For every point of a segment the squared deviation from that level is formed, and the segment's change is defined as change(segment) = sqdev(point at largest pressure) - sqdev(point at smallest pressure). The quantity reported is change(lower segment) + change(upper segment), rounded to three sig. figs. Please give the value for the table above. 374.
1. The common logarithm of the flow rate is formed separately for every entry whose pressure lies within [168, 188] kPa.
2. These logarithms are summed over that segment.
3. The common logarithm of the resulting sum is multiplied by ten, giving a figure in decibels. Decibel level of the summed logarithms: 10.9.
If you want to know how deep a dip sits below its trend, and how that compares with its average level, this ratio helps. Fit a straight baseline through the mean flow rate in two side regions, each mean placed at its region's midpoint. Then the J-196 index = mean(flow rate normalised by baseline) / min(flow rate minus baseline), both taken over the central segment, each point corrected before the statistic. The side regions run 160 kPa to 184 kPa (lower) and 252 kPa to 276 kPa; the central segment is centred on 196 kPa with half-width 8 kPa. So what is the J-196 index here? 0.33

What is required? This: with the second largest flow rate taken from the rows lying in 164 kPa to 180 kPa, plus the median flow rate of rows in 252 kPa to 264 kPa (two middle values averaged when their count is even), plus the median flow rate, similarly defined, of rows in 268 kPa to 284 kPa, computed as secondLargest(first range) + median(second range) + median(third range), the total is 906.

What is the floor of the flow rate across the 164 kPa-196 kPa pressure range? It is 279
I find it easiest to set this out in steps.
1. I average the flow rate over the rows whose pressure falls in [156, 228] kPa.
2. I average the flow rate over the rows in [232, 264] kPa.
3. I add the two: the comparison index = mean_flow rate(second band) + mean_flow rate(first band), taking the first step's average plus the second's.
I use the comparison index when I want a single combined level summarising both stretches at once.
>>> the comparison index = 596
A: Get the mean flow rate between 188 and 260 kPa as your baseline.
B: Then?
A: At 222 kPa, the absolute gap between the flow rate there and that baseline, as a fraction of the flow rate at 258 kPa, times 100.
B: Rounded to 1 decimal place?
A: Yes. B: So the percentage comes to 2.7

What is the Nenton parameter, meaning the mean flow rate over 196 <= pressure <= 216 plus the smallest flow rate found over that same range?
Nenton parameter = 619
